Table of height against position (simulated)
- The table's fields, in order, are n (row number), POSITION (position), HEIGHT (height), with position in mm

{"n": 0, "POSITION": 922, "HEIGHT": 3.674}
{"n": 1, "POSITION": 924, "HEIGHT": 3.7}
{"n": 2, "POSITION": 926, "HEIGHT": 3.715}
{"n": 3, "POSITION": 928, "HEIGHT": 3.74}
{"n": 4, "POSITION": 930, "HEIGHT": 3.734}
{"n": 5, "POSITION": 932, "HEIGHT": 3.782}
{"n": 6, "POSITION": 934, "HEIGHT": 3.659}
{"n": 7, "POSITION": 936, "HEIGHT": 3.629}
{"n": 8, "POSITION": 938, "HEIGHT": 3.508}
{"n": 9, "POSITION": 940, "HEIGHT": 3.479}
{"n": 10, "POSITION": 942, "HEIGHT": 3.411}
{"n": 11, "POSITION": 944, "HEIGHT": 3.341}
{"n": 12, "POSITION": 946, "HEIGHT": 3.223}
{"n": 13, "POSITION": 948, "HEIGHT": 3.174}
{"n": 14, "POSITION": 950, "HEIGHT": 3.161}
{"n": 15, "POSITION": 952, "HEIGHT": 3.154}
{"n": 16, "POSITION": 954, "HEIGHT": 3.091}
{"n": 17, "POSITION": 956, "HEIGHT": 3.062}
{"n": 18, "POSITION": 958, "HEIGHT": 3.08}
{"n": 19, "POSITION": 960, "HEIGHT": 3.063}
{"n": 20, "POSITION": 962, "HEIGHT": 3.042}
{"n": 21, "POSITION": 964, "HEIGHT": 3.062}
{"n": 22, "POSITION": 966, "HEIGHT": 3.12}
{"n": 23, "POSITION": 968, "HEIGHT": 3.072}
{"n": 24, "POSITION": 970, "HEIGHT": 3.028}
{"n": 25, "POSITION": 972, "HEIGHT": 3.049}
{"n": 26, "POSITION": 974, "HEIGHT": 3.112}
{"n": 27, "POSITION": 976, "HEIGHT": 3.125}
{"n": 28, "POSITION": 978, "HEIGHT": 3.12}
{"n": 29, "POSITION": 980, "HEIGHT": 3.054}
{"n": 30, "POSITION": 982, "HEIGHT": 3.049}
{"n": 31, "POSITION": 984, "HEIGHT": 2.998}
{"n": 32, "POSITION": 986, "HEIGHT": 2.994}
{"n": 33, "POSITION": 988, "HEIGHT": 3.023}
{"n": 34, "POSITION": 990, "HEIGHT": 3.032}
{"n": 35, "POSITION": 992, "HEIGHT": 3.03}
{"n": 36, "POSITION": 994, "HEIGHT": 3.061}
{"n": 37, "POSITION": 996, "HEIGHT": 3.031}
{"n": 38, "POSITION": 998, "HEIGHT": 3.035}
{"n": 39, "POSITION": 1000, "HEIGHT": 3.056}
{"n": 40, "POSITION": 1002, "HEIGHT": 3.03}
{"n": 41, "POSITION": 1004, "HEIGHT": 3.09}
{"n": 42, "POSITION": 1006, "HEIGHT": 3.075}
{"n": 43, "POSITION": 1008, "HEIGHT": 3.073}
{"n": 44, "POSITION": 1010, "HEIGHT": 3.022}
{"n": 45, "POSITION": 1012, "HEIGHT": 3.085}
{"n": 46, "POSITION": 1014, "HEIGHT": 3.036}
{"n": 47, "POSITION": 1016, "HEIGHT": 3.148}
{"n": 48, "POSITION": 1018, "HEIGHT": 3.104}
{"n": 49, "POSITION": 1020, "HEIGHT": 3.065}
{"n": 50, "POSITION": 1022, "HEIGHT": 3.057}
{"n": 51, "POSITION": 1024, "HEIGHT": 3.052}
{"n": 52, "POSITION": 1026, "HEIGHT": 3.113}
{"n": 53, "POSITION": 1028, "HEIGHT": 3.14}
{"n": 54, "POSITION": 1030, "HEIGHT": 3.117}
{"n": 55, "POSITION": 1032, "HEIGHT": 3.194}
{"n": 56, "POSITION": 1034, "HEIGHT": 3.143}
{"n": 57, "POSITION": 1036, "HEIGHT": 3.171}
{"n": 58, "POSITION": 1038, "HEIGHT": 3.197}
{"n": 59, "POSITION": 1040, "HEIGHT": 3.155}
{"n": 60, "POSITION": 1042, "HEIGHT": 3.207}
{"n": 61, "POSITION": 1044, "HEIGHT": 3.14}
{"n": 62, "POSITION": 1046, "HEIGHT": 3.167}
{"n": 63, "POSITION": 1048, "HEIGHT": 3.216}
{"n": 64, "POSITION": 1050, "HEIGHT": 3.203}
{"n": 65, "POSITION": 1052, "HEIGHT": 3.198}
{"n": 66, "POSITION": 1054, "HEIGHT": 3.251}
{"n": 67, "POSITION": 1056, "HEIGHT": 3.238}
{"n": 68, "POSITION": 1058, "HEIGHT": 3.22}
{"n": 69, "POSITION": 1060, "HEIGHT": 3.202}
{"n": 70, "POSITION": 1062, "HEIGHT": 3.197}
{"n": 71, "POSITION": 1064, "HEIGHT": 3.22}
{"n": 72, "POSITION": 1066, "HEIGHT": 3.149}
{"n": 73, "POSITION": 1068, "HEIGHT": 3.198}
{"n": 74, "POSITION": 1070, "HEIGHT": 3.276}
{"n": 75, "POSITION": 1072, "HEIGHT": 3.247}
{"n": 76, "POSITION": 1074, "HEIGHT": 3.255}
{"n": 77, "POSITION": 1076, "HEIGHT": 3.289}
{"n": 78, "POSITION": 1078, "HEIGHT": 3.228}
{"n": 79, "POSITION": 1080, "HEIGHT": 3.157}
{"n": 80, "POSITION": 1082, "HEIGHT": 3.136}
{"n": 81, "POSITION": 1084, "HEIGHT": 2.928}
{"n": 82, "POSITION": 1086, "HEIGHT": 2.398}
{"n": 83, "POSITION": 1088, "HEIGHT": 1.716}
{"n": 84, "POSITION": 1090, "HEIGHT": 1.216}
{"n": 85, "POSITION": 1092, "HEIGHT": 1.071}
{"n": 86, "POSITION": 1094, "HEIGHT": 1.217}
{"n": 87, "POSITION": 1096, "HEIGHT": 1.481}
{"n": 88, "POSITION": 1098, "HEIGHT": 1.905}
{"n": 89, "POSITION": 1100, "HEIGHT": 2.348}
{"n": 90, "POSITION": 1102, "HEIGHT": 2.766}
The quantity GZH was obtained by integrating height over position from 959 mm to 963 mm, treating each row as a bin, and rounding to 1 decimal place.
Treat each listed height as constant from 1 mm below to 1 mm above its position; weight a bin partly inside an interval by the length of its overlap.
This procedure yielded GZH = 12.2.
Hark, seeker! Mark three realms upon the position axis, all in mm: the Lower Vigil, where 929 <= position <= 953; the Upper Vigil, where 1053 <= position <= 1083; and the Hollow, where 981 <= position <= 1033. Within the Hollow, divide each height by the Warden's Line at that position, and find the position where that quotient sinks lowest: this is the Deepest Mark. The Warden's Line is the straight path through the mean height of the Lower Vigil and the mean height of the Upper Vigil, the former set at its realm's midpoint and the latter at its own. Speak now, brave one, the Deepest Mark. 986 mm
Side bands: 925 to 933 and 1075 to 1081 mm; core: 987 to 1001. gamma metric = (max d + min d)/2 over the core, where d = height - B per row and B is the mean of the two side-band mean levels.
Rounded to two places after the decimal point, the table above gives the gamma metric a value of -0.44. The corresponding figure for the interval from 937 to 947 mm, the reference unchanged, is -0.12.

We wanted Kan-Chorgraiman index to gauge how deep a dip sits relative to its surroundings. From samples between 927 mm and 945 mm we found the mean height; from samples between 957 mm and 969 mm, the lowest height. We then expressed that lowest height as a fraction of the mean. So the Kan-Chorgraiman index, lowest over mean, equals 0.85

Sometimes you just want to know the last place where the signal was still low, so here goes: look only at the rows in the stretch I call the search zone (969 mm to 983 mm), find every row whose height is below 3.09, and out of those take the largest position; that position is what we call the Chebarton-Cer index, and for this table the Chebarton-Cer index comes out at 982 mm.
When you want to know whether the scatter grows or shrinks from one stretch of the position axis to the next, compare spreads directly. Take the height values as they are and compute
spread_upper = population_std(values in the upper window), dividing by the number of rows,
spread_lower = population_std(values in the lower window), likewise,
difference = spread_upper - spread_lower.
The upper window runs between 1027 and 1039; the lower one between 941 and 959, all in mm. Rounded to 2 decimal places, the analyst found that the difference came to -0.08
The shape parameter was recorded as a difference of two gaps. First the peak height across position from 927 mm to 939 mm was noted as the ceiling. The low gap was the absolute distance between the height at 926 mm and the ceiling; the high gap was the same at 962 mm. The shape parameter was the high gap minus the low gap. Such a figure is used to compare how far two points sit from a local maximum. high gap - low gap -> 0.67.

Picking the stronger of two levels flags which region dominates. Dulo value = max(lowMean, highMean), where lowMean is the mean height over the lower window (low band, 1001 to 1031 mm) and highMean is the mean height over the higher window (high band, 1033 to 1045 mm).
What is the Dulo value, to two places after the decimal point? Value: 3.17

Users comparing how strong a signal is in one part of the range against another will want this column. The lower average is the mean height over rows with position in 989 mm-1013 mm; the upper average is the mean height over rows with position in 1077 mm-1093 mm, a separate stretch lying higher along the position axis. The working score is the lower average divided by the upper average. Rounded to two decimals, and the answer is 1.30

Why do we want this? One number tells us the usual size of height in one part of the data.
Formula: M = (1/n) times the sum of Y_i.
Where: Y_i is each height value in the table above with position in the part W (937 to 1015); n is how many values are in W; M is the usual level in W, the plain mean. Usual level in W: 3.11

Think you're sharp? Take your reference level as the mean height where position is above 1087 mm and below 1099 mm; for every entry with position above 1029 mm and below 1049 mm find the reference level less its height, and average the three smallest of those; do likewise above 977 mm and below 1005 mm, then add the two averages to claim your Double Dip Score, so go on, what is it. -3.4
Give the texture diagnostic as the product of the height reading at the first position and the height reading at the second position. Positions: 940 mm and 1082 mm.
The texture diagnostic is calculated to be 10.9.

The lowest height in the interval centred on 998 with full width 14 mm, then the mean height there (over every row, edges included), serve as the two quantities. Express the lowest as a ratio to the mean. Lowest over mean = 0.994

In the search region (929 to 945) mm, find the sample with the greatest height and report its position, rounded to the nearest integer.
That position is 932 mm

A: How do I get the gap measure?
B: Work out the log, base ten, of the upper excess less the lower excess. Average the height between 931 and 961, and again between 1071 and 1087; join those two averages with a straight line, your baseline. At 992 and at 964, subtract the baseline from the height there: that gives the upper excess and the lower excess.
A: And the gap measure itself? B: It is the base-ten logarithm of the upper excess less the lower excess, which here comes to -1.7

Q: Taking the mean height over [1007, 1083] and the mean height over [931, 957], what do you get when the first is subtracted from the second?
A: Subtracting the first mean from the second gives 0.19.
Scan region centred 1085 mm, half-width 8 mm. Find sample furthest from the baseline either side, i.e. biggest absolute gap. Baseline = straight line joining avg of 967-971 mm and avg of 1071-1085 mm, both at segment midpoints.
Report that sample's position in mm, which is 1092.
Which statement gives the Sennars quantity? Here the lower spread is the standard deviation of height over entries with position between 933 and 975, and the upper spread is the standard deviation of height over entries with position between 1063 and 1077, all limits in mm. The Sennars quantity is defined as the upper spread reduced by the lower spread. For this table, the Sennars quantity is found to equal -0.15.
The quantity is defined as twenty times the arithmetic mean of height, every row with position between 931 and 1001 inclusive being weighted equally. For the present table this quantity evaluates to 63.4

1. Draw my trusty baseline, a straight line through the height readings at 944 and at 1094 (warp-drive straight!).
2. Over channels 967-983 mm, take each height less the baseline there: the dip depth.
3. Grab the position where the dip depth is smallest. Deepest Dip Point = 970 mm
